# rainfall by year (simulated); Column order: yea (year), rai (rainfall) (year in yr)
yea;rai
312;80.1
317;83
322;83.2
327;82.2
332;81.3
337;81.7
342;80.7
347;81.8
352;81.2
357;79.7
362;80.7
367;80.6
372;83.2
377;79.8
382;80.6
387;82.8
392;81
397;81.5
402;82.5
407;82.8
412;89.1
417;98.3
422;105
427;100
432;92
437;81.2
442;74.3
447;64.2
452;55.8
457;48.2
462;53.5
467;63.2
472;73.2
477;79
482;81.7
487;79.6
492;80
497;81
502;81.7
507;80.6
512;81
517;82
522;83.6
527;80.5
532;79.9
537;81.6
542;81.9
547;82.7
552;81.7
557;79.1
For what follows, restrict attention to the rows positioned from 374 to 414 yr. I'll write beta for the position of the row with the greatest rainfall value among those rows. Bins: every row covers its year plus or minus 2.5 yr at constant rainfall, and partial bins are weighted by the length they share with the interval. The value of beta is 412 yr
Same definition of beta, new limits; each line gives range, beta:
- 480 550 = 522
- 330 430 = 422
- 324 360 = 327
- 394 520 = 422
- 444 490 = 482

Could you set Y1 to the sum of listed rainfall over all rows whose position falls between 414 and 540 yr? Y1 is 1961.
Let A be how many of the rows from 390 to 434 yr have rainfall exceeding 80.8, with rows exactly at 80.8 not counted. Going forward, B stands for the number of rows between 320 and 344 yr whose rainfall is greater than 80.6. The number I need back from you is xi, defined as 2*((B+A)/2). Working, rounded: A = 9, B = 5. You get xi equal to 14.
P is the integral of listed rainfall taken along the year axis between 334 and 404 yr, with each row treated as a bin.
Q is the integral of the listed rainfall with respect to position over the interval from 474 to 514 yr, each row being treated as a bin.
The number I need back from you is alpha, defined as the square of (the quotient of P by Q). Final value 3.12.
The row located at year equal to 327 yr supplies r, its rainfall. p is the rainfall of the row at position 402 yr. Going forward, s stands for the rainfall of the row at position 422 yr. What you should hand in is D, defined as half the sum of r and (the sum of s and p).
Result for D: 135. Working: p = 82.5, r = 82.2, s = 105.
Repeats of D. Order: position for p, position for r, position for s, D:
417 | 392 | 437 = 130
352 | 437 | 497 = 122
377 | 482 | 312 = 121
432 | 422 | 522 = 140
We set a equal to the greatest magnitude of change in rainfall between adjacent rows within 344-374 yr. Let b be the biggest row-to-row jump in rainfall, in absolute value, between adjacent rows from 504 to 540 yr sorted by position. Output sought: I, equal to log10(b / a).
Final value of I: 0.08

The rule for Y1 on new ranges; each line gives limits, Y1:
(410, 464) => 862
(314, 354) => 655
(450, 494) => 614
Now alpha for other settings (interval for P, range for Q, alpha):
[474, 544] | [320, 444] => 0.29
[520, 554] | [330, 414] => 0.16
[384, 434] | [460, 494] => 3.24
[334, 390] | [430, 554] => 0.23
